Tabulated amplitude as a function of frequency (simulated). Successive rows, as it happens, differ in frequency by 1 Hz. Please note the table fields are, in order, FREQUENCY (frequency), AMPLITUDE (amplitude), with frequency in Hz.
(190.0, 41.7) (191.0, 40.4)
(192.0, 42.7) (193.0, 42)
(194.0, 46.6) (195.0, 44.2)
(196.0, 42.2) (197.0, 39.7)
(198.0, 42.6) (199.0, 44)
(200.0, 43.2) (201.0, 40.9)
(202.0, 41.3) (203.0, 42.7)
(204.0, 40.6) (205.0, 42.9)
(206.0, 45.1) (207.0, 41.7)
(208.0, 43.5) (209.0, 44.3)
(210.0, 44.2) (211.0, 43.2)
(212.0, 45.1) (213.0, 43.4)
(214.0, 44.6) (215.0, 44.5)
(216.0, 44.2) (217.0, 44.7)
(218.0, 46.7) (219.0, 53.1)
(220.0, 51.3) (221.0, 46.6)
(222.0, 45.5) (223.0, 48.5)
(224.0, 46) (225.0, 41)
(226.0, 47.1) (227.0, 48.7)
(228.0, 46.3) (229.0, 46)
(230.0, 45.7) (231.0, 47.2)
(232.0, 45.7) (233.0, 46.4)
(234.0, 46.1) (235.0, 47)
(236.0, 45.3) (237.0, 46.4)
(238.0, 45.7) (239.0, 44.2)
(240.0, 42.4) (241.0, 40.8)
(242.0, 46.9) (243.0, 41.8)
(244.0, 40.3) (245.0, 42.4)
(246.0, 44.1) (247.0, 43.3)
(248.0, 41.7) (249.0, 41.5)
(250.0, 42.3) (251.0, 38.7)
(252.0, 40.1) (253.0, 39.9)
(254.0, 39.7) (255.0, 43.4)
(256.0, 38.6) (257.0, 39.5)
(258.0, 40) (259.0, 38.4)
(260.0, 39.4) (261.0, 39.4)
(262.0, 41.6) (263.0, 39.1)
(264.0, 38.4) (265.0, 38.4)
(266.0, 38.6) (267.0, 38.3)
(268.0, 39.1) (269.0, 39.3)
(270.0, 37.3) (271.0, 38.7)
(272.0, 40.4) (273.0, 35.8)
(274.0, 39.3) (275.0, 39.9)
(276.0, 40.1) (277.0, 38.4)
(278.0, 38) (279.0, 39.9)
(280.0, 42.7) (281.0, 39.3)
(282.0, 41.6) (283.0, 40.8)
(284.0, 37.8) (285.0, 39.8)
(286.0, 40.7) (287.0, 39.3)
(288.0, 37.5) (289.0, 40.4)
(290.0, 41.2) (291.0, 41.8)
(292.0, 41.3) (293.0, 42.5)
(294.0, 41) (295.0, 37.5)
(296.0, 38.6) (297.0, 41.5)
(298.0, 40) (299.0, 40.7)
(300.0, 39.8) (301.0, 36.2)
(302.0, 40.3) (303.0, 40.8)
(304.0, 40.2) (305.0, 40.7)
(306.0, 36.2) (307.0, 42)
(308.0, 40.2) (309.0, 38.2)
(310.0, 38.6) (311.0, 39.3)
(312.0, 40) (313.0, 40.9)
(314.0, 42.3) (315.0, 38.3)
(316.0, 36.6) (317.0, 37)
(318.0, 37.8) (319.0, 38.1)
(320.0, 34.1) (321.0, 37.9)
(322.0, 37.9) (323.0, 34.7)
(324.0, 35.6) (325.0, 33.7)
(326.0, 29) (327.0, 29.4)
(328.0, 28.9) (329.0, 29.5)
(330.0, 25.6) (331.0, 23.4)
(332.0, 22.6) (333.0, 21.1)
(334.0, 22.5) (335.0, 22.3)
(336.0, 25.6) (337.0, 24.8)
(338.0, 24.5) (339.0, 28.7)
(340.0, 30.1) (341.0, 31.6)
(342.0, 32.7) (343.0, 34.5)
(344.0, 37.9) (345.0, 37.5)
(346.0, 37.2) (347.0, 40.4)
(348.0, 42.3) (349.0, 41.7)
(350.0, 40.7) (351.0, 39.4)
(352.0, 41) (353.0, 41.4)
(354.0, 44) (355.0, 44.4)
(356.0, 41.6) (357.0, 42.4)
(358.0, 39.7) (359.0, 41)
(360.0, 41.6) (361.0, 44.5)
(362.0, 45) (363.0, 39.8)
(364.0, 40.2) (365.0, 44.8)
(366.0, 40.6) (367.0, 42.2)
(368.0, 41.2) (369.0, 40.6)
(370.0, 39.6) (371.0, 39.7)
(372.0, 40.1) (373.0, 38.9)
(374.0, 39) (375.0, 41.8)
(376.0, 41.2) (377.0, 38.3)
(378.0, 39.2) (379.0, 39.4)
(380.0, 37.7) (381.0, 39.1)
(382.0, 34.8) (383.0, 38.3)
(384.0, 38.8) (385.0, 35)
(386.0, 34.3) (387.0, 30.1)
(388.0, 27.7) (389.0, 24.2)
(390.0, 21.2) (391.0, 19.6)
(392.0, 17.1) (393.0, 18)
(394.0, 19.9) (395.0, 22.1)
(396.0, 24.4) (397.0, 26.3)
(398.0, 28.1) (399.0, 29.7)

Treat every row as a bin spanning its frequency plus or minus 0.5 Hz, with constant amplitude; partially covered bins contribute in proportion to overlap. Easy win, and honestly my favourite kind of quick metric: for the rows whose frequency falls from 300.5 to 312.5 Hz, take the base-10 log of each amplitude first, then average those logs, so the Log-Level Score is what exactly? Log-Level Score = 1.59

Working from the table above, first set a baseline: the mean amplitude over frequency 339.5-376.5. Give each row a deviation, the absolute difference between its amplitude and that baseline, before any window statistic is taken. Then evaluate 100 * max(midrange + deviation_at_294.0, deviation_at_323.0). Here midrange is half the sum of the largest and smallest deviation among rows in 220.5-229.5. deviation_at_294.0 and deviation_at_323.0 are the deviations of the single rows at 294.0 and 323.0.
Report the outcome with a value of 573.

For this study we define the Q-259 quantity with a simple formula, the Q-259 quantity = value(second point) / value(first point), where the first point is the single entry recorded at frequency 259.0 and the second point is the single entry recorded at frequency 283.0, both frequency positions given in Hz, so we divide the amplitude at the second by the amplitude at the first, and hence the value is 1.06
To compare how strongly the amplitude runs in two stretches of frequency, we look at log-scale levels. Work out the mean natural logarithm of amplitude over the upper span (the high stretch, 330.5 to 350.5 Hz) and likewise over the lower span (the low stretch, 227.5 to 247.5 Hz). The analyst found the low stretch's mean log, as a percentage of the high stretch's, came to 111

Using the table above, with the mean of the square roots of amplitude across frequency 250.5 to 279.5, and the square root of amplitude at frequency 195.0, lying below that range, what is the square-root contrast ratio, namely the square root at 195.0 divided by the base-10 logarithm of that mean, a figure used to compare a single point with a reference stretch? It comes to 8.3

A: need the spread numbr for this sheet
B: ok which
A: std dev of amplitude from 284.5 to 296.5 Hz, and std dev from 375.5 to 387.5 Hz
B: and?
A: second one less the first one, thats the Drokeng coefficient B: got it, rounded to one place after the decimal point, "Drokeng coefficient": 1.4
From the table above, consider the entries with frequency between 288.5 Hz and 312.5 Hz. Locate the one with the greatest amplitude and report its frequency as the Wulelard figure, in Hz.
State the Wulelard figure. 293.0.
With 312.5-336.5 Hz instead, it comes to 314.0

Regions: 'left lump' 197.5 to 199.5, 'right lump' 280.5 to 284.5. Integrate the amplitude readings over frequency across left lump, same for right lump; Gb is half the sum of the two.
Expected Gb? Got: 123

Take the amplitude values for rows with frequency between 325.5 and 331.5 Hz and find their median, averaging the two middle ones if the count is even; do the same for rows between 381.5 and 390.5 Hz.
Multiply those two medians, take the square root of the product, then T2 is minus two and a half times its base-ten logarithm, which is -3.75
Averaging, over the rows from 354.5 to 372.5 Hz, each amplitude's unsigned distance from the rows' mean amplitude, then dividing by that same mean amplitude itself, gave 0.036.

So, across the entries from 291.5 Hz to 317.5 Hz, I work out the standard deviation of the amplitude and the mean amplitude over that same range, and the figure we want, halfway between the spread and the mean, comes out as 20.7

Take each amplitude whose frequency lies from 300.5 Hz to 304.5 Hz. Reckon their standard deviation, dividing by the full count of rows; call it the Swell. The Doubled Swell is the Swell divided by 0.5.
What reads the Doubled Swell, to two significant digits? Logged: 3.7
